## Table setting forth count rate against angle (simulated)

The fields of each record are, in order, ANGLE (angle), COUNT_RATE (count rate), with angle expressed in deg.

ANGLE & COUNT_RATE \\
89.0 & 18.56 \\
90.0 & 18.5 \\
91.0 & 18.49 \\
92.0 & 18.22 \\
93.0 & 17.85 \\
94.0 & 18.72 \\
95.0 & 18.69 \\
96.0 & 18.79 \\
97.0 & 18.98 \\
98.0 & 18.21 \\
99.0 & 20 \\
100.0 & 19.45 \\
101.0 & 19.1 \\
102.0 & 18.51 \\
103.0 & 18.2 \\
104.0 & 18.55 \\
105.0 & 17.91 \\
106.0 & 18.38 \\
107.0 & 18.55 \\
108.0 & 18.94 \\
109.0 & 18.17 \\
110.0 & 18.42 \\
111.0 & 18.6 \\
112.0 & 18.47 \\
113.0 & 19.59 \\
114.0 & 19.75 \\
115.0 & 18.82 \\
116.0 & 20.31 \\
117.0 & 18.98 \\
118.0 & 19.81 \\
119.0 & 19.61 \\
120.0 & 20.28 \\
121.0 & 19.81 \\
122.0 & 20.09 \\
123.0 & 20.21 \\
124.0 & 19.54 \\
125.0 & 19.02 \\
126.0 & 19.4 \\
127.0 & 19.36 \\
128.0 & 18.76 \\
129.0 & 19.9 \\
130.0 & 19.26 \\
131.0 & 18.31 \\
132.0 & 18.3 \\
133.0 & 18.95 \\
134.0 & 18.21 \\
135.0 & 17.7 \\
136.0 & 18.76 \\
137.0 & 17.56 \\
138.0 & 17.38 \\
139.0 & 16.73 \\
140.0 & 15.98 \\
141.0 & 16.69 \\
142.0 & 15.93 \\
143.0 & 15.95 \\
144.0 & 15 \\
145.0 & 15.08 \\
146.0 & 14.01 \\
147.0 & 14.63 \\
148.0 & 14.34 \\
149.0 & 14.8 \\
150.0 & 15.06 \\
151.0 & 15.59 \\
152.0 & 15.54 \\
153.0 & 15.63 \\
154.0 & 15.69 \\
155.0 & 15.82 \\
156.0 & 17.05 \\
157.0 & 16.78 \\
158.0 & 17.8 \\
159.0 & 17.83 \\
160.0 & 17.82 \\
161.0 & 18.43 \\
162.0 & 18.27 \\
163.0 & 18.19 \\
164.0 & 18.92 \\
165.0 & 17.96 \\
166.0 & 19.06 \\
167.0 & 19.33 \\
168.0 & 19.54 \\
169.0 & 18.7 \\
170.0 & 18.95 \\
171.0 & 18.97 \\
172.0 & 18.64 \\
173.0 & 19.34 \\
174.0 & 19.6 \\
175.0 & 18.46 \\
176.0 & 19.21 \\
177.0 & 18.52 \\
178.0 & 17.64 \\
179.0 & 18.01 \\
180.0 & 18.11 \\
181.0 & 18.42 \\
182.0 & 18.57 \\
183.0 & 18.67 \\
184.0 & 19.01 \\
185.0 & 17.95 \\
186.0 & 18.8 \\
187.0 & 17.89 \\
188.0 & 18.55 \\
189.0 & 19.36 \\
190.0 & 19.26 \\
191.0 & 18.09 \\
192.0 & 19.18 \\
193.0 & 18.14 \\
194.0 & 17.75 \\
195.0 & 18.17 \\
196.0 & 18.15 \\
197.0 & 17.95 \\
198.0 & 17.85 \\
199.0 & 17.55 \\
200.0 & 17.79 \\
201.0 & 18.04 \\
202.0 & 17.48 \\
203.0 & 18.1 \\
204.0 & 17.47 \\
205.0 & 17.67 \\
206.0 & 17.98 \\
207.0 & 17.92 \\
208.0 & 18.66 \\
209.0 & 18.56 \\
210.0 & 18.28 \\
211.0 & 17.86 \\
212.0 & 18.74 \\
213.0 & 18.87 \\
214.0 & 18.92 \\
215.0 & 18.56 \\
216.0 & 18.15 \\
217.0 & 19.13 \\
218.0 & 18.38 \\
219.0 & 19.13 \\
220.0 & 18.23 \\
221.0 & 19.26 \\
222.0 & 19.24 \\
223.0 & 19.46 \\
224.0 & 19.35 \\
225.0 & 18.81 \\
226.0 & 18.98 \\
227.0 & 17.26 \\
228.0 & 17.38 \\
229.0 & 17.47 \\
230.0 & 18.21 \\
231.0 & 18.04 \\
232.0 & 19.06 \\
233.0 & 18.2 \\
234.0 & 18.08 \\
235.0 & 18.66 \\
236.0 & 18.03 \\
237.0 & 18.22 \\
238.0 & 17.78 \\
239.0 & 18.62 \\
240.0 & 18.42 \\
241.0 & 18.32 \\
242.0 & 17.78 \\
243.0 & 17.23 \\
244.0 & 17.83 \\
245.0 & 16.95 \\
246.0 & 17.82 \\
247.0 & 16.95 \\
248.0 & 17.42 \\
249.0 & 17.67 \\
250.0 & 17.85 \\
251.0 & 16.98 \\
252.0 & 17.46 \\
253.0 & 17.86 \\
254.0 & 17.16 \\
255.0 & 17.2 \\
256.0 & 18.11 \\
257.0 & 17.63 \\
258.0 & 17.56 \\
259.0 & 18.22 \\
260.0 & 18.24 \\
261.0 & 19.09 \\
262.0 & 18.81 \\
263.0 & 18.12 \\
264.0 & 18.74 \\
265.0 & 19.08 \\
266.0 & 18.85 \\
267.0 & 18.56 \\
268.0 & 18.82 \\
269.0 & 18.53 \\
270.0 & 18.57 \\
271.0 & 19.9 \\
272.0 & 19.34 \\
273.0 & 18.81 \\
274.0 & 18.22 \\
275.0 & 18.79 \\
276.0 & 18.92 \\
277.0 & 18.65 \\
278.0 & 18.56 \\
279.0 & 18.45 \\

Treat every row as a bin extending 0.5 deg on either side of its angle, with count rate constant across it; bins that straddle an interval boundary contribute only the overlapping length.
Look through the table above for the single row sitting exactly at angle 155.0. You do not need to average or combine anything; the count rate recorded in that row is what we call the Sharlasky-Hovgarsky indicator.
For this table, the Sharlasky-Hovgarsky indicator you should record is 15.82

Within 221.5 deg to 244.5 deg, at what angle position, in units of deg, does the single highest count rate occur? 223.0 deg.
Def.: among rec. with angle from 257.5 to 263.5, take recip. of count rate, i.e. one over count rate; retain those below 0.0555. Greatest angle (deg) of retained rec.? 263.0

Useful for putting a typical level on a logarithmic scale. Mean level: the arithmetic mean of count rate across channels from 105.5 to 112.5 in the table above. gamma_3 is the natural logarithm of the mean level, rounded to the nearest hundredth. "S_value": 2.92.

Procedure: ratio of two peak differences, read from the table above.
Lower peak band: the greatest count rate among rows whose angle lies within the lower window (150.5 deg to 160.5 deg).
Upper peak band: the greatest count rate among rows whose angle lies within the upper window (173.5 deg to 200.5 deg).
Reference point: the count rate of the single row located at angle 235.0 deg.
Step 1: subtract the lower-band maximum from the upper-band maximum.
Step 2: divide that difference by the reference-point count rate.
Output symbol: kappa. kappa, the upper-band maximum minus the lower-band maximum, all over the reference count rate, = 0.09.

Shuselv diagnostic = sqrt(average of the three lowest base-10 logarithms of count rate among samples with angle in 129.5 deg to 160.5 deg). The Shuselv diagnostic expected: 1.08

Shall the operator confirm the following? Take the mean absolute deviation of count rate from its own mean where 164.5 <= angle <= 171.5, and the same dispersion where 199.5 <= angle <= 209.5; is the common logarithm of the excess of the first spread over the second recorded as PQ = -1.4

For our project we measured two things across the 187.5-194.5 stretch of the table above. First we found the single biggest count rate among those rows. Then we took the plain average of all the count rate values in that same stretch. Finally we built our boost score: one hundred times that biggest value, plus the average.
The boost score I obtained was 1955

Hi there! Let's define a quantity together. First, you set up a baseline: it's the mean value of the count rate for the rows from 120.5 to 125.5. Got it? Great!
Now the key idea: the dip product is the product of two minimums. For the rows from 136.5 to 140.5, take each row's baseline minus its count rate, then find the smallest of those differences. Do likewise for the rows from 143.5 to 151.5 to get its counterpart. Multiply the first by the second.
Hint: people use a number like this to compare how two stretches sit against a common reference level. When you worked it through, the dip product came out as 9.0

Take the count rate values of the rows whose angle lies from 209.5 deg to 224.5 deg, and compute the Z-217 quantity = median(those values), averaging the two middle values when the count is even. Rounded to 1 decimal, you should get 18.9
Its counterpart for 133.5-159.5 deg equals 15.9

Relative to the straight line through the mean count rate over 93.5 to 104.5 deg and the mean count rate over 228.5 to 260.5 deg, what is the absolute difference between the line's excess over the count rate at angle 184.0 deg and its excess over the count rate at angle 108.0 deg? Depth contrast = 1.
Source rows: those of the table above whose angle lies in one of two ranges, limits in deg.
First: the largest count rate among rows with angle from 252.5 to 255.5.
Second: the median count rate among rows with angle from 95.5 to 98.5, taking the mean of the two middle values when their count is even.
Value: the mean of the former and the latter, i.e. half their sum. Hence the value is 18.3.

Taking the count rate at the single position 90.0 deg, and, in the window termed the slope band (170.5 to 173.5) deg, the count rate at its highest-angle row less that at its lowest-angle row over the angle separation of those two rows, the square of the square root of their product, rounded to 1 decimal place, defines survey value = 3.4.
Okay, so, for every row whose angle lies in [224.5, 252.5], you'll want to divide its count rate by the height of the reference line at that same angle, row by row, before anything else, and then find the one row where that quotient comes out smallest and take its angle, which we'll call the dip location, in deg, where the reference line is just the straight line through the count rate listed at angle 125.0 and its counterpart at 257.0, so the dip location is 245.0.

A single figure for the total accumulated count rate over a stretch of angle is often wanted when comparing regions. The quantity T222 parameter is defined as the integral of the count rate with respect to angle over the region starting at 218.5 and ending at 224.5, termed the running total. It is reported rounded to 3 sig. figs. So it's 115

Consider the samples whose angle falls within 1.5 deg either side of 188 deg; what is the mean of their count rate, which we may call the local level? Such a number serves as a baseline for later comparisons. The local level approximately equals 18.6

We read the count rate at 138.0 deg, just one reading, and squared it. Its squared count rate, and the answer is 302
